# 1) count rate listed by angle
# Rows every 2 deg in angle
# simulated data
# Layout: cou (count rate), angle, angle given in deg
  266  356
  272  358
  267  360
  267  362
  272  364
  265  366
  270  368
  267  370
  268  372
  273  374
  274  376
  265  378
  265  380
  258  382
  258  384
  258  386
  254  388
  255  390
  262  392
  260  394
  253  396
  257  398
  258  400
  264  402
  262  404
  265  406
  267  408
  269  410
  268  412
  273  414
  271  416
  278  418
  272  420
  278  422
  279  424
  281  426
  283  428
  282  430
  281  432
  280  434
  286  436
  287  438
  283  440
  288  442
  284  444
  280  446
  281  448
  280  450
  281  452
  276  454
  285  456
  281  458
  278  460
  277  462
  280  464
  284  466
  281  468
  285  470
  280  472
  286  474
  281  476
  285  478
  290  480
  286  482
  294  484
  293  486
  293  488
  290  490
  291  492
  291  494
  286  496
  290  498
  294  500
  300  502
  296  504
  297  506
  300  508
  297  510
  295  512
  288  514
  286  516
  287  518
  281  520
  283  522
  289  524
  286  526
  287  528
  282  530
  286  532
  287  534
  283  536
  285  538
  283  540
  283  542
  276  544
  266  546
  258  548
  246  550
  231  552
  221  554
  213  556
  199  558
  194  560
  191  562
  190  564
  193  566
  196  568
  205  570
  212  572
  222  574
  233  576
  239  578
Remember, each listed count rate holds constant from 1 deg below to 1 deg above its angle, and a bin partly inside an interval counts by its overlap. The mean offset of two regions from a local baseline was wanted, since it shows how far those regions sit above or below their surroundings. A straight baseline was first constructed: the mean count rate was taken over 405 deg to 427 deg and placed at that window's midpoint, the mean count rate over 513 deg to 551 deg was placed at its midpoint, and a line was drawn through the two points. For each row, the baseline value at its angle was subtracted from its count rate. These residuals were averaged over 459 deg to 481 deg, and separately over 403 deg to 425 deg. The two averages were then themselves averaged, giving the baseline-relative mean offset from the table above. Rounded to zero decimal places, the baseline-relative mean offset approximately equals 2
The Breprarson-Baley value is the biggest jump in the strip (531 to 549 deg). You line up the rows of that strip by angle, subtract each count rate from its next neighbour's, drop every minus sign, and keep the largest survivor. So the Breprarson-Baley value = 10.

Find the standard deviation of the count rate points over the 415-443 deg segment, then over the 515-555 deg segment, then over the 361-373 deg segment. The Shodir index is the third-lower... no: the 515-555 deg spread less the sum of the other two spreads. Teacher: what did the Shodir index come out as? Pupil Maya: 12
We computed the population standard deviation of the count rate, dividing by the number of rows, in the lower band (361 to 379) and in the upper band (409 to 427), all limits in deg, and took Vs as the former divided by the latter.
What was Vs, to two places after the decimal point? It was 0.71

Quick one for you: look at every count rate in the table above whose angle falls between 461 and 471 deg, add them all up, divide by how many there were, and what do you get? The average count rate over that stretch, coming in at 281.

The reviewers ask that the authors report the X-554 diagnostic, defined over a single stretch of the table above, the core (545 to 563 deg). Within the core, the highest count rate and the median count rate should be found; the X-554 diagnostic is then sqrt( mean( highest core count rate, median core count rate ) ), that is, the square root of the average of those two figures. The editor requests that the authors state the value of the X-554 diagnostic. 15.6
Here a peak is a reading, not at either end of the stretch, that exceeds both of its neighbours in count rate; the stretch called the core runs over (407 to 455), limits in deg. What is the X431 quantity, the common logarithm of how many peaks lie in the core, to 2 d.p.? 0.90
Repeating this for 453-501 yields 0.78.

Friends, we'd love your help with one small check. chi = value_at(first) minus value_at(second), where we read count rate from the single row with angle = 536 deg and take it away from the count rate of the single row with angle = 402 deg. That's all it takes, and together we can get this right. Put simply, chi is -19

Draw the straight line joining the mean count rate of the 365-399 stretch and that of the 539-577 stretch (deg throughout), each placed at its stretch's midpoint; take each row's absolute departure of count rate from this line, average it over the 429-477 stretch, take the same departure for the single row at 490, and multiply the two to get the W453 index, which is 1668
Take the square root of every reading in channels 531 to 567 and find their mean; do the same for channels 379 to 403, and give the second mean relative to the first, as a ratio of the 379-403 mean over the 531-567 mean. 1.03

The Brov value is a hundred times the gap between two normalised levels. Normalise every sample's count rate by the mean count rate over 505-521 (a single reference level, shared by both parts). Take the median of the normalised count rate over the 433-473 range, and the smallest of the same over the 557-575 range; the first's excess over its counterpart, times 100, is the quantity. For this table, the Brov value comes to 31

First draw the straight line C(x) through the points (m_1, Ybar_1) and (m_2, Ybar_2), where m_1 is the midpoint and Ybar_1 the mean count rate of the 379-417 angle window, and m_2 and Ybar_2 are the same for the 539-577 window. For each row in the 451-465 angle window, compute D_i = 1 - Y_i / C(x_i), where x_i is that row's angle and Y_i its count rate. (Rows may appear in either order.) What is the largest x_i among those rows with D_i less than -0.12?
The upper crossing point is 464 deg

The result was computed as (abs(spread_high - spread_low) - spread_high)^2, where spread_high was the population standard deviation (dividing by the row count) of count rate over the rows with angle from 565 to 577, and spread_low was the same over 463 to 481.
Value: 10.0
